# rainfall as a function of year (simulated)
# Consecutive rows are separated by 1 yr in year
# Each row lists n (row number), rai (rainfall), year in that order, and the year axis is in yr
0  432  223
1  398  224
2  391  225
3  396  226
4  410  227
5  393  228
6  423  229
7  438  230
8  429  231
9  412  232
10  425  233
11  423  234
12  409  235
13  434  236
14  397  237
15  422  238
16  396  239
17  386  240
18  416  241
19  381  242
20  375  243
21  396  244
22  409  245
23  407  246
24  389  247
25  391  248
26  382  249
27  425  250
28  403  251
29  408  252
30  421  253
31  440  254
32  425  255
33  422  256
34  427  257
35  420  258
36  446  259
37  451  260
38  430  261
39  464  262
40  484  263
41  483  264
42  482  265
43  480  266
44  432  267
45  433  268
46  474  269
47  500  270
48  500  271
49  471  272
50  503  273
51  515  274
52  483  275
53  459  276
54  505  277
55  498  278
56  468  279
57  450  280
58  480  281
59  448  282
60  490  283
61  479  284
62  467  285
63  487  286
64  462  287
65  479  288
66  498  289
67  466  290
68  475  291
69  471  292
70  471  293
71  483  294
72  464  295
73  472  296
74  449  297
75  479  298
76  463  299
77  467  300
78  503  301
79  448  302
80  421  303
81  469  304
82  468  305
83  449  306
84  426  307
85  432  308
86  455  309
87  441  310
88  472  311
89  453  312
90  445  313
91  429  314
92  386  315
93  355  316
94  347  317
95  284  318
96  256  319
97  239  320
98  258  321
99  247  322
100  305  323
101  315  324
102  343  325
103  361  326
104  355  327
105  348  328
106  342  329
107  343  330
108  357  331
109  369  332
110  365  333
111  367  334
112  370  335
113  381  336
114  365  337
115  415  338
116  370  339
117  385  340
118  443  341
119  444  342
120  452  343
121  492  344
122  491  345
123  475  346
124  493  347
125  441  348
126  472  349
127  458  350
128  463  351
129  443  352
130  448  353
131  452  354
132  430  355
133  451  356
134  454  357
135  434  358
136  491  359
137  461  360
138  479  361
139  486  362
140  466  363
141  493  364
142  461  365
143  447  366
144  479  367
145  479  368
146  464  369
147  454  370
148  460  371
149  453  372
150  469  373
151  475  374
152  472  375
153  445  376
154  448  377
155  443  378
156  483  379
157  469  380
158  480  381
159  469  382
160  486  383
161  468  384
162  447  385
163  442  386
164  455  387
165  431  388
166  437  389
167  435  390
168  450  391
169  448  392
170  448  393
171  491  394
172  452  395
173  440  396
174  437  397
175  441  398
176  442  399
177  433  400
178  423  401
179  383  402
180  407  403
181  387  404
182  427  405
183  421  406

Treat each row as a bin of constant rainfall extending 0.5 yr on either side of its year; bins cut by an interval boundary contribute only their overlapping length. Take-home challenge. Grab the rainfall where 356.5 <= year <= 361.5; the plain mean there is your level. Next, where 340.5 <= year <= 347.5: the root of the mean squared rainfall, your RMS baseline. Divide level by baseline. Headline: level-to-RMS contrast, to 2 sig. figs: 0.99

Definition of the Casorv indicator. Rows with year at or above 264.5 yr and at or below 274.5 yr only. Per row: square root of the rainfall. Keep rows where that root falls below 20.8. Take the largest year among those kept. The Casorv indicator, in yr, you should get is 267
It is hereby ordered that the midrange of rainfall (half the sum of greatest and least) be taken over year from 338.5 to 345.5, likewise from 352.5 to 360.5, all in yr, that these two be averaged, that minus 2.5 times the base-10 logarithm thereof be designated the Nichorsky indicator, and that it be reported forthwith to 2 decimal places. -6.62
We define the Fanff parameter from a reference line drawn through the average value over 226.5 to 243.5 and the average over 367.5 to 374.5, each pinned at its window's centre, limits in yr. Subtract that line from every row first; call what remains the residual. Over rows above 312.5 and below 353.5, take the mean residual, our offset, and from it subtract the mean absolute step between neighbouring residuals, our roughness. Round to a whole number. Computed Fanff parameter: -86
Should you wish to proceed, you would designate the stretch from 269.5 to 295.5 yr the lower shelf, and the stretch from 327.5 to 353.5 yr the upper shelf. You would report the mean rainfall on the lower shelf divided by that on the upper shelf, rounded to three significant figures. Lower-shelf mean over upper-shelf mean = 1.16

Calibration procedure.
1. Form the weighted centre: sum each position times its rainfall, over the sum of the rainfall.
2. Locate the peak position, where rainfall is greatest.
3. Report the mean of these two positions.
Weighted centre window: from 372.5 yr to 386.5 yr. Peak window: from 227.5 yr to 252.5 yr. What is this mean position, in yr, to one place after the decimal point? 304.7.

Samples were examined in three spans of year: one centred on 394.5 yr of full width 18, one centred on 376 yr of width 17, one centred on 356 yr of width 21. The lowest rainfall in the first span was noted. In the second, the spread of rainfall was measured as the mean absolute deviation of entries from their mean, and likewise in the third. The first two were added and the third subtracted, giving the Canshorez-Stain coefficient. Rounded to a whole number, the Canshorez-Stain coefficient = 379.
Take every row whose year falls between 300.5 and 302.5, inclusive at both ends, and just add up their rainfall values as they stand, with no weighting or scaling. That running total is 951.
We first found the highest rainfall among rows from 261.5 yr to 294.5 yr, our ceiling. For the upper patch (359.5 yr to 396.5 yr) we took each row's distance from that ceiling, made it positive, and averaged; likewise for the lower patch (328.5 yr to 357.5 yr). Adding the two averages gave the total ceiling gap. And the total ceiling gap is 147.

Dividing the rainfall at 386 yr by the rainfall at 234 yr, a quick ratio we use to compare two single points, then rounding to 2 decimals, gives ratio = 1.04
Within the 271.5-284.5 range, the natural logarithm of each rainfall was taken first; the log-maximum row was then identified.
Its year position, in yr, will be 274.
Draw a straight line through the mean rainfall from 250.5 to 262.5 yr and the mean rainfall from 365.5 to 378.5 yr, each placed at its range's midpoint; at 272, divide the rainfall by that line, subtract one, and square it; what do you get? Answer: 0.0073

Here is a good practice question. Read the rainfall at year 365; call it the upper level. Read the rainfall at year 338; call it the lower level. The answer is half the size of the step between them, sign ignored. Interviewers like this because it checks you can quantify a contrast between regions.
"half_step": 23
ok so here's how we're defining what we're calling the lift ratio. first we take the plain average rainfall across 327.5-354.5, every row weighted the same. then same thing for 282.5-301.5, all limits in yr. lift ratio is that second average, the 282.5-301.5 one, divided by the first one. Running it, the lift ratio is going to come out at 1.14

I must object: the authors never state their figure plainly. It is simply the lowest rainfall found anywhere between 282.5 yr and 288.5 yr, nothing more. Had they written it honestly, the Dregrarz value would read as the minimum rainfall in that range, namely 462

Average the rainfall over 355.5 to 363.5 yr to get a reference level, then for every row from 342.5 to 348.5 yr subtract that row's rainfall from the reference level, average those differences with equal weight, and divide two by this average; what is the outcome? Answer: -0.23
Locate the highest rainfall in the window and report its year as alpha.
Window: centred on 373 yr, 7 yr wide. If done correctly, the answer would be 374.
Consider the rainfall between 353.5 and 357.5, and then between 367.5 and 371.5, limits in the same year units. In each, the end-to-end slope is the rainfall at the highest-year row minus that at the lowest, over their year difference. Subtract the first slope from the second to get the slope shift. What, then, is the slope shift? -7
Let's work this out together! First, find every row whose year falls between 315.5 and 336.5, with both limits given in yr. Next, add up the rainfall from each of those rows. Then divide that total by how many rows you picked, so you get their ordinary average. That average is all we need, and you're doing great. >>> 329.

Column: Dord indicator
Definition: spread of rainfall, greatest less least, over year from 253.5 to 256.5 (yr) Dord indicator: 18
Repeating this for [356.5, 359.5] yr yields 57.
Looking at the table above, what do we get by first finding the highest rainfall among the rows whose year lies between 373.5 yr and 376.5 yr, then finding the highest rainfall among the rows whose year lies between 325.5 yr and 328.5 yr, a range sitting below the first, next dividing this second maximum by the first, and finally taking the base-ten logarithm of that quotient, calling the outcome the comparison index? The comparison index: -0.12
